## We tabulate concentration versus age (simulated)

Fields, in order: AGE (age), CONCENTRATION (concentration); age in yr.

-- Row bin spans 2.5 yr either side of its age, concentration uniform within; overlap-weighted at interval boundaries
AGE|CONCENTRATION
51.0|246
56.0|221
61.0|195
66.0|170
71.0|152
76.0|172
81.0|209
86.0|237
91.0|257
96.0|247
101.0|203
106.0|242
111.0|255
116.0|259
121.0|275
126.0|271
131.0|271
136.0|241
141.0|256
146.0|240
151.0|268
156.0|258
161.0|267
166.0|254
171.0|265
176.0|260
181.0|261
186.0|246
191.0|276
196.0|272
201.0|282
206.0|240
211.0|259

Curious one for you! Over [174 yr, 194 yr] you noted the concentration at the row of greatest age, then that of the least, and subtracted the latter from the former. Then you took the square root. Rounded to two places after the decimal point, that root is 4.00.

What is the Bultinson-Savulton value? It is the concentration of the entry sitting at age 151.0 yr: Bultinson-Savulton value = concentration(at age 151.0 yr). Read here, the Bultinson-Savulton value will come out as 268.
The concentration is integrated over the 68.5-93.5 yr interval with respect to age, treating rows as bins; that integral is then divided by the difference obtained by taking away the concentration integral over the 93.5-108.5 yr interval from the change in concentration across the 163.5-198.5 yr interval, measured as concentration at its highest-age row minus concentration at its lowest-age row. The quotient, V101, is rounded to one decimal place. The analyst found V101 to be -1.5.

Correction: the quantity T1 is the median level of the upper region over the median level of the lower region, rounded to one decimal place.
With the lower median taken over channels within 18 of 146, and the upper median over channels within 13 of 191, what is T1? 1.1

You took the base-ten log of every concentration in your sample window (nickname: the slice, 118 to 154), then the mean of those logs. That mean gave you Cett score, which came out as 2.41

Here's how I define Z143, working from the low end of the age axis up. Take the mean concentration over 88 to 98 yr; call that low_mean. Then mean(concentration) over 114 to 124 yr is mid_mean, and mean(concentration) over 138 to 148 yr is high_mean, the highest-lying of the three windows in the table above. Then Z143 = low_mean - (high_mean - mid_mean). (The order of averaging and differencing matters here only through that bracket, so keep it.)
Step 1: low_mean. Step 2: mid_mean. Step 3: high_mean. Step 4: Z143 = 271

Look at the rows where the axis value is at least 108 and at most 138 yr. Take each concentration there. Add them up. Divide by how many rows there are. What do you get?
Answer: 262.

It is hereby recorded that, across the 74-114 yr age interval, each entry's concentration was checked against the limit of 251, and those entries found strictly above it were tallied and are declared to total 2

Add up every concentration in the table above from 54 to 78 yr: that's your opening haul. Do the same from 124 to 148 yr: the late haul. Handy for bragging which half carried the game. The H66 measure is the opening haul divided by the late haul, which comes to 0.71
